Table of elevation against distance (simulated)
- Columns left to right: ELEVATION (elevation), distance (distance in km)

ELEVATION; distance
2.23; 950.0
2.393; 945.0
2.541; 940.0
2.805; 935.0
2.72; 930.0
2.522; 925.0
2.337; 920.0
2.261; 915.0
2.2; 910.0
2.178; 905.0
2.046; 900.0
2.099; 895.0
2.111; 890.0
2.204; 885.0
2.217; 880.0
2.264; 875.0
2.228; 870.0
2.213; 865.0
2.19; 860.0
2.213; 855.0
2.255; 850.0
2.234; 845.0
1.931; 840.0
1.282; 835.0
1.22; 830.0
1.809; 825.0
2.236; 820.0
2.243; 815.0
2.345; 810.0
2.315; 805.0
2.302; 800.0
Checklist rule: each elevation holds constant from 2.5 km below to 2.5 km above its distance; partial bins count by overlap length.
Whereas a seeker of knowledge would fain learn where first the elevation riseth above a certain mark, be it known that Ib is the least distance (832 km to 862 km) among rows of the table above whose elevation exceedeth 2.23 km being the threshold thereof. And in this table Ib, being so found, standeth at 845.0 km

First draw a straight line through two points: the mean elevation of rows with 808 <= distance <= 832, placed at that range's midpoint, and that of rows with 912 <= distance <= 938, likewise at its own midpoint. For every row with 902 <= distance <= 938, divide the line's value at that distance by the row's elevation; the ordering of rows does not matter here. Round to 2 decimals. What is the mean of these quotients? 1.04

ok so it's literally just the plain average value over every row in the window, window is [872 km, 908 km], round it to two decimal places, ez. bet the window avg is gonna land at 2.16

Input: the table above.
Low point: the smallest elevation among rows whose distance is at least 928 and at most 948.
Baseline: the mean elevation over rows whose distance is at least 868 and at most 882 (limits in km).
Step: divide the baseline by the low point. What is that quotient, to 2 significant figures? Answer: 0.93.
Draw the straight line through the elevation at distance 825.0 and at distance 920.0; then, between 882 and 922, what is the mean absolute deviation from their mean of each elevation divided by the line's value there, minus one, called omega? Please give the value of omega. 0.022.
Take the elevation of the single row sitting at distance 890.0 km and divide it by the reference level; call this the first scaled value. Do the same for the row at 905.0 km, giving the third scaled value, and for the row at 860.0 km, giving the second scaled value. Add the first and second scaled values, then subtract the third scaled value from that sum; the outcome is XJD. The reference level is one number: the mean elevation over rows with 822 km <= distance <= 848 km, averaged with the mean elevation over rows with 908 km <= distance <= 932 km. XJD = 1.03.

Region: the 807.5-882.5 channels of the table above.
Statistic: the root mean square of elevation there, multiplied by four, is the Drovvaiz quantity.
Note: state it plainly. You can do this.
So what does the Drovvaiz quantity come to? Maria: 8.3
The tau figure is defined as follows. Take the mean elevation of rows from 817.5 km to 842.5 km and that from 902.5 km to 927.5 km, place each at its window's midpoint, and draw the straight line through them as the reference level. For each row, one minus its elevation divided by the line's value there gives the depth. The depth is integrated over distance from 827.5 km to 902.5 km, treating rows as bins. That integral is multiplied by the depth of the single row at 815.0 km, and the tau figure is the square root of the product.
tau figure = 1.26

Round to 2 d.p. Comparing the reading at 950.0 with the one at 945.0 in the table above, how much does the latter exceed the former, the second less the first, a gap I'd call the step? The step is 0.16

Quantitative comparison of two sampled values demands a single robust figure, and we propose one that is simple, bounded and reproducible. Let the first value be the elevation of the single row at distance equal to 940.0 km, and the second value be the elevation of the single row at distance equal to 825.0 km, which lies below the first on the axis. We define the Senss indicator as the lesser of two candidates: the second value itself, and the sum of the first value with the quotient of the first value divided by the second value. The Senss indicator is 1.81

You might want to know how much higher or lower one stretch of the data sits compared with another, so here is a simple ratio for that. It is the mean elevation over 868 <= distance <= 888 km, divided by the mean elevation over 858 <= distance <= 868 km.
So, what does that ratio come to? 1.01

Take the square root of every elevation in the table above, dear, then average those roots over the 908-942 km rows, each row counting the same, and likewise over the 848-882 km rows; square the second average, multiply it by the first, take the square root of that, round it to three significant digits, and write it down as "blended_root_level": 1.87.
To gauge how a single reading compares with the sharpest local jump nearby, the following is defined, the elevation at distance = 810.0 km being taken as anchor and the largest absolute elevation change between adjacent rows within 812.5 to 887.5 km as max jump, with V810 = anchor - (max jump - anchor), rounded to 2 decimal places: 4.04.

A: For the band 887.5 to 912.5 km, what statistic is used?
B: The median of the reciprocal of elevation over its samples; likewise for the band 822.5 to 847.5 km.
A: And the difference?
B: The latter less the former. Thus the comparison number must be 0.079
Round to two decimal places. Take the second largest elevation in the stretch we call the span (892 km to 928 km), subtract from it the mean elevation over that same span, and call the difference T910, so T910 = 0.10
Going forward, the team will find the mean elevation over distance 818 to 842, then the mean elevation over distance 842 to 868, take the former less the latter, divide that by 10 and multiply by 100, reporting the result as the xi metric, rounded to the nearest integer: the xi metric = -5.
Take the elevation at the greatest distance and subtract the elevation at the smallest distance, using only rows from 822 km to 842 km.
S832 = 0.12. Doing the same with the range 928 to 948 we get -0.33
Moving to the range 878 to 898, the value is -0.12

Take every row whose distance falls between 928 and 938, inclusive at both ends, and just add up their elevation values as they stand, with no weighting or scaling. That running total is 5.5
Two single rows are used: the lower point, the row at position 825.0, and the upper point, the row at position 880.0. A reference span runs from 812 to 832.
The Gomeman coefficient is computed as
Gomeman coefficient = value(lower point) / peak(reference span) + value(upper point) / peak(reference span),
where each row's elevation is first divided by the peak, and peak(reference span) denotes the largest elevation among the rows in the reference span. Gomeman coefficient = 1.8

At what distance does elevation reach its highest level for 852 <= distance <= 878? 875.0 km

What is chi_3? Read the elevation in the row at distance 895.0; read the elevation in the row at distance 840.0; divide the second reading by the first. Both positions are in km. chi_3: 0.92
